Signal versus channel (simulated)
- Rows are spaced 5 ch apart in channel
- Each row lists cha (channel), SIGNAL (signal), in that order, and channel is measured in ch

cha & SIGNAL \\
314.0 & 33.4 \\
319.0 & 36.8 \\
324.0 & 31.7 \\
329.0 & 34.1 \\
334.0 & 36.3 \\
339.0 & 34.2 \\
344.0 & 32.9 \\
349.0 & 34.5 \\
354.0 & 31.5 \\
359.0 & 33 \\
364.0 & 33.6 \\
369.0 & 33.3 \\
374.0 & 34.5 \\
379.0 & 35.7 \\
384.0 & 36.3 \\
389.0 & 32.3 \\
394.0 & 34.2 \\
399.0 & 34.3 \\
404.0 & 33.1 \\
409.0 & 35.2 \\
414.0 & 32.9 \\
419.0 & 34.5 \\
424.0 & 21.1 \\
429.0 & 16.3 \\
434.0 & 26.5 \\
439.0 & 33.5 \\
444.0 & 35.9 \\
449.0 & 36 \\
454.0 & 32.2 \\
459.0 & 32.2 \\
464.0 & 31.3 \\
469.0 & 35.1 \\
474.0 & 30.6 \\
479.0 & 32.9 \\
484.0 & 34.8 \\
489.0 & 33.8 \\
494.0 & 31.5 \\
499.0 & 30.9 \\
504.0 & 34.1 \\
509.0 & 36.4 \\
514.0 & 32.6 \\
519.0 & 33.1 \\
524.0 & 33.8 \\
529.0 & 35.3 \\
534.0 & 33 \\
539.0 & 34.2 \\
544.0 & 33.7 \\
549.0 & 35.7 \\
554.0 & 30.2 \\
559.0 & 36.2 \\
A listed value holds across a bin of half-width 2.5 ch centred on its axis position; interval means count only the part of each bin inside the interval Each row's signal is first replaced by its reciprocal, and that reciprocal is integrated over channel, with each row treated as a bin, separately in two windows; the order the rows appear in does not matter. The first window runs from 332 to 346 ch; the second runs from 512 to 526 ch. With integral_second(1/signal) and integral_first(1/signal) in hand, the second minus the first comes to 0.02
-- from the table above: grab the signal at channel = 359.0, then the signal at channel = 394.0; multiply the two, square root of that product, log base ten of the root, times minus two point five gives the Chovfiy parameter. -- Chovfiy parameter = -3.82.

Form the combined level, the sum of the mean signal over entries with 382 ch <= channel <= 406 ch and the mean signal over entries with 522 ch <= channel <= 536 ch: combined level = 68.1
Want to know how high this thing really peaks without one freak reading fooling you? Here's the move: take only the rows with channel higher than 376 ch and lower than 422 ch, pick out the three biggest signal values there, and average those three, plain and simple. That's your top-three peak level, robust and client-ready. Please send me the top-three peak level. 35.73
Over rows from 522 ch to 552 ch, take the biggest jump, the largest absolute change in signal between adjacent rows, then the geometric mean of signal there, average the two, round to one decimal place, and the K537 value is 18.3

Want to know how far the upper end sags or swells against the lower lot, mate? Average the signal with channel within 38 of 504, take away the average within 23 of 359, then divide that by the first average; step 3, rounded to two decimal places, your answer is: -0.01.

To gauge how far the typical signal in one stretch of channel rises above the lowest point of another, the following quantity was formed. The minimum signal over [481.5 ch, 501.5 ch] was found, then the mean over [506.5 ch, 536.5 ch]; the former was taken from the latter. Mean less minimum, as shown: 3.1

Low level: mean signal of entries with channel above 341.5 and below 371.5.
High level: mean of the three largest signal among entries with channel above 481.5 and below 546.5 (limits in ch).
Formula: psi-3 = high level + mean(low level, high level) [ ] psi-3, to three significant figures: 69.8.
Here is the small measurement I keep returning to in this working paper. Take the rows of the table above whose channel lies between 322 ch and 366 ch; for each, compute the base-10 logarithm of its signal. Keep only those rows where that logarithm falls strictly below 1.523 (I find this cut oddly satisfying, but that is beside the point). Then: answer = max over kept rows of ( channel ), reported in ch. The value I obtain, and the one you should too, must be 359.0 ch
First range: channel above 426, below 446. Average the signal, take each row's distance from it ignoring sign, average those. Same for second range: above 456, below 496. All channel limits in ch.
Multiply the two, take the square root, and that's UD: 3.0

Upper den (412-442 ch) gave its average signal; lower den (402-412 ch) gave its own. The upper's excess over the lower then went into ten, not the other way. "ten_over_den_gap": -1.5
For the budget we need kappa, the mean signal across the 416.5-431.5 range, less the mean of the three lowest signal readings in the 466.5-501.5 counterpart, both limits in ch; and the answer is -7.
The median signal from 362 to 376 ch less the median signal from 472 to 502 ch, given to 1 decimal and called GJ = 1.4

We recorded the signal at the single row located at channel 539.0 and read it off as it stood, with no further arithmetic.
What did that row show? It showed 34.2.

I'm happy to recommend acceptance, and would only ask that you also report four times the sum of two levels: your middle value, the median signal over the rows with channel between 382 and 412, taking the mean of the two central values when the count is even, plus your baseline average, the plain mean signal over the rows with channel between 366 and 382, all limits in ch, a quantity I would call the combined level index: 275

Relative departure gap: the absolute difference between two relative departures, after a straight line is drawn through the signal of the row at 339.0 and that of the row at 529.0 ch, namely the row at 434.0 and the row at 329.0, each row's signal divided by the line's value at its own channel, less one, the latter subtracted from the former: 0.24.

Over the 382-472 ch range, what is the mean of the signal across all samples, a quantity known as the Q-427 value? 31.8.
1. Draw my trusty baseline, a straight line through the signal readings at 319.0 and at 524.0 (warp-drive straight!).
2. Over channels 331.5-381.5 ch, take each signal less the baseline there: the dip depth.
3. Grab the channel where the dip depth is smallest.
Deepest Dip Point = 354.0 ch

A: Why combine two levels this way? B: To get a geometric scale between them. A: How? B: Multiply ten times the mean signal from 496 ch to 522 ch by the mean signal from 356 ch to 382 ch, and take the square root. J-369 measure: 107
